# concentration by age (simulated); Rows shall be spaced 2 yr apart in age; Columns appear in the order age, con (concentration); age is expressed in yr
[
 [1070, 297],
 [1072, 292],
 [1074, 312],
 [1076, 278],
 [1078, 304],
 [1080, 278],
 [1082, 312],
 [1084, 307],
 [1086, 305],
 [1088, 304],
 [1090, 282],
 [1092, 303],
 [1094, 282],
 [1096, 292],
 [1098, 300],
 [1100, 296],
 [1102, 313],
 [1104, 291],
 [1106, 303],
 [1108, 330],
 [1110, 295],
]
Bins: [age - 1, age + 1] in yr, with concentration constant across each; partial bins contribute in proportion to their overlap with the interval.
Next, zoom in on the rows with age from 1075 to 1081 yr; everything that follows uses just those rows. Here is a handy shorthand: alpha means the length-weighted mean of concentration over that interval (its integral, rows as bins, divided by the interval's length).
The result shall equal 287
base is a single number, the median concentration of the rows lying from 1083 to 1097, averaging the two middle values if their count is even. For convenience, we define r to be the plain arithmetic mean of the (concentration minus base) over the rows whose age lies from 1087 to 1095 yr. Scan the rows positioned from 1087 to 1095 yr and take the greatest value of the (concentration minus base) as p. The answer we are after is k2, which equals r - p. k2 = -11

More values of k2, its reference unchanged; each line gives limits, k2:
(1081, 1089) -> -5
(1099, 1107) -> -12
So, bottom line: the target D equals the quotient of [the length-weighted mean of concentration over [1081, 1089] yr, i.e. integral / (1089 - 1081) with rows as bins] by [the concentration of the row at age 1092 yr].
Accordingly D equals 1.01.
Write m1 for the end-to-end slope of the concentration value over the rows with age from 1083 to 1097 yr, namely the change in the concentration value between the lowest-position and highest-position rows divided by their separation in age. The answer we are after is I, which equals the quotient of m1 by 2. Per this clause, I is -0.6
